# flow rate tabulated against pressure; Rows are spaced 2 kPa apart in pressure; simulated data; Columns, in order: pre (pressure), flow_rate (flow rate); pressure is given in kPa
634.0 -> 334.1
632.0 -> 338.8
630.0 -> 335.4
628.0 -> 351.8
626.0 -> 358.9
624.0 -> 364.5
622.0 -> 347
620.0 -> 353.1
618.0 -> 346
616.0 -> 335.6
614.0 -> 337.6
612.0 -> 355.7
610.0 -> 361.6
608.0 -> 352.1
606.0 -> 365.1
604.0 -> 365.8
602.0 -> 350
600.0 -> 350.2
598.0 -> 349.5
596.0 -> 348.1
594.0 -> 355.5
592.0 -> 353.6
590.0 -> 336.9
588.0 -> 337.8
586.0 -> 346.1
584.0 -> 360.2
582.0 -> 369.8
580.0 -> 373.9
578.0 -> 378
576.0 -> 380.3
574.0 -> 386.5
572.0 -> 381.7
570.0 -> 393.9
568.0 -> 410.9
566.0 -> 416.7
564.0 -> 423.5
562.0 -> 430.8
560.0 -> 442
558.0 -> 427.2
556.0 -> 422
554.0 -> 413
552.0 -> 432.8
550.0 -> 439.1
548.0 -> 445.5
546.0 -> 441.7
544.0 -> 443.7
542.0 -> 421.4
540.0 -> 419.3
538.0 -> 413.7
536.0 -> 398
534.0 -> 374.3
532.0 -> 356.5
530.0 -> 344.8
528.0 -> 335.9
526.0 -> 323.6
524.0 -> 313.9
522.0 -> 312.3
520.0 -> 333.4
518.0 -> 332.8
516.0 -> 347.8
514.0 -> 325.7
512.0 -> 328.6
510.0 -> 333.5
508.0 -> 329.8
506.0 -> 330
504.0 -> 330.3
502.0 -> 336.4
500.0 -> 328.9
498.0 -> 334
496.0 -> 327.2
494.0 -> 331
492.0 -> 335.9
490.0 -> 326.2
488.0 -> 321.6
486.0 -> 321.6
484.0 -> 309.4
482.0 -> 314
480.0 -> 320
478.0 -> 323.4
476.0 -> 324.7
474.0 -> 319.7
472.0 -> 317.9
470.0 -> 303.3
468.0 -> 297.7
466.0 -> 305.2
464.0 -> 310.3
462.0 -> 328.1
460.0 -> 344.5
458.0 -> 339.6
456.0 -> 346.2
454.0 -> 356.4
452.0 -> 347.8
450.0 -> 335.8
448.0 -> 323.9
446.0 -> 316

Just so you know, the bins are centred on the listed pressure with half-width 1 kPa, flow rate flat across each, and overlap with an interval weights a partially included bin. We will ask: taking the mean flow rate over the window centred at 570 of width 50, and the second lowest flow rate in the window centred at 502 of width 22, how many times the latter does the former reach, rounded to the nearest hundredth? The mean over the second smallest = 1.21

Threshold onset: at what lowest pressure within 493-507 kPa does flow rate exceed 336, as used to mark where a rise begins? 502.0 kPa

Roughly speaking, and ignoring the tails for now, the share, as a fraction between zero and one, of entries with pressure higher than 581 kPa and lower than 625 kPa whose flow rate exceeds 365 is 0.14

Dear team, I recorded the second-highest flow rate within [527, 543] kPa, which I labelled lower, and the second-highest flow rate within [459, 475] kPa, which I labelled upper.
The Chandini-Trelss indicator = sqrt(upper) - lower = -401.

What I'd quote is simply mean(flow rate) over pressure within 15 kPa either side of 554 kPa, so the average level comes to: 429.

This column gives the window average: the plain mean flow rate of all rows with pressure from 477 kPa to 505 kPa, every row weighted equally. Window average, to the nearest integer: 326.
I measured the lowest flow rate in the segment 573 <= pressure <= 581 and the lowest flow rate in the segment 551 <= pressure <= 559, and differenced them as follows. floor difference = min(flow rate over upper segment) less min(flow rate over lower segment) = -39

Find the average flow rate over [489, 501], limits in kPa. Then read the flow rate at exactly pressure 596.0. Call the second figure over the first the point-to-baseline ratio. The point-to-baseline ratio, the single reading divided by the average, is 1.05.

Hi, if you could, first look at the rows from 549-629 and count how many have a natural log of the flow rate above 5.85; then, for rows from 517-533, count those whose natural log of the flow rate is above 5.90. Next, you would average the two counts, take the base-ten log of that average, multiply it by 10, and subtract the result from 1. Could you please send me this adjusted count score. -11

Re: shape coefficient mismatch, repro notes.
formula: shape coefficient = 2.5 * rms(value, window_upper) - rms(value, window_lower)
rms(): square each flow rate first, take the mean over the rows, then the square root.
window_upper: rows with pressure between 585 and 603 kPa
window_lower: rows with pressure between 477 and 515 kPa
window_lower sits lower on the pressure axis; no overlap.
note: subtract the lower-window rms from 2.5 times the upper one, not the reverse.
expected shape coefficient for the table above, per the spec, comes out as 542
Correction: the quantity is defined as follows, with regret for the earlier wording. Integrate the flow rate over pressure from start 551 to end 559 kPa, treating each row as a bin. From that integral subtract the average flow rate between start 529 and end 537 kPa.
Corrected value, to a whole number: 3022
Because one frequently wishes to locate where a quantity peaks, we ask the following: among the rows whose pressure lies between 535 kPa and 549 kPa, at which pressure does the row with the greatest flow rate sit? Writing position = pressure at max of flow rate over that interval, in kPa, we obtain 548.0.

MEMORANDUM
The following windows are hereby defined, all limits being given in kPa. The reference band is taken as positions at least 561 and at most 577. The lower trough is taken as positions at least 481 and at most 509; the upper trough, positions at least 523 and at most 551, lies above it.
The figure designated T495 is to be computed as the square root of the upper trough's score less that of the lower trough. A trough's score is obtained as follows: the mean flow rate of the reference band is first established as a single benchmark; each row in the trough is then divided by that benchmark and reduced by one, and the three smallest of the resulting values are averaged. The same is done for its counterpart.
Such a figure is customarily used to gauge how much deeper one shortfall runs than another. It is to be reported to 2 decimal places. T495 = 0.15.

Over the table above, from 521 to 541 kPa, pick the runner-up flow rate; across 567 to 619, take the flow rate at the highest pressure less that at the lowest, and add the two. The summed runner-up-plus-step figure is 349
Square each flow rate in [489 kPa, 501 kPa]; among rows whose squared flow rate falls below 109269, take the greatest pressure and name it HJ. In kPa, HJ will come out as 500.0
